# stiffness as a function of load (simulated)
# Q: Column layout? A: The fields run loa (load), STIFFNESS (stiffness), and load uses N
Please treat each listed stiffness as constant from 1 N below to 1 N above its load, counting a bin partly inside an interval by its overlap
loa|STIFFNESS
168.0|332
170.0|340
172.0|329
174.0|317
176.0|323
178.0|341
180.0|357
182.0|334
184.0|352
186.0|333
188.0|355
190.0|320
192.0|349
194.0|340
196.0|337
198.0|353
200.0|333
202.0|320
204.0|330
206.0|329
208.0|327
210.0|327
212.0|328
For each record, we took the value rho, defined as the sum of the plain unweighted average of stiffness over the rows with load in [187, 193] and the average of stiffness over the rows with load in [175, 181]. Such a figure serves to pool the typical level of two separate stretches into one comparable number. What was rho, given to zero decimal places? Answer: 682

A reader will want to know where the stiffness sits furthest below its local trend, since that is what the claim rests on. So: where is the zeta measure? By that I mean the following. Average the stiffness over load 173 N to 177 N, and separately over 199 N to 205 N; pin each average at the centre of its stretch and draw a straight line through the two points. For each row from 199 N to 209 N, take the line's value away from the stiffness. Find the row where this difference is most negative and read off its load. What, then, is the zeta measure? 202.0 N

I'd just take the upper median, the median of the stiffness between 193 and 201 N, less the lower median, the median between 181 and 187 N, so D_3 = 4.5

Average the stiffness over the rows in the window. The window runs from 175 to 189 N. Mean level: 342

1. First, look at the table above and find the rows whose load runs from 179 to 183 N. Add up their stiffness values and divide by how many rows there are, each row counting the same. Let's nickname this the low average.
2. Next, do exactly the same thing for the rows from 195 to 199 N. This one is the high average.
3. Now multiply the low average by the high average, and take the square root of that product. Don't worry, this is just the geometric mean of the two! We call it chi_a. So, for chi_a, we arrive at 345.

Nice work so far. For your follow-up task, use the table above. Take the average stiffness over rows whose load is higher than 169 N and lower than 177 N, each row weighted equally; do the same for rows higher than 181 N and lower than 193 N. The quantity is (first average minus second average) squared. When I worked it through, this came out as 176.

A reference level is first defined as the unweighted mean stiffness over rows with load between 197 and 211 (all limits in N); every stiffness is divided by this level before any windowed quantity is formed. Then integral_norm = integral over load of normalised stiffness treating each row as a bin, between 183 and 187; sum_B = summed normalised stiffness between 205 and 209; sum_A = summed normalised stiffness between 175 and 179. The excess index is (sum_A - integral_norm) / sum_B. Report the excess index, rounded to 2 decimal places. -1.08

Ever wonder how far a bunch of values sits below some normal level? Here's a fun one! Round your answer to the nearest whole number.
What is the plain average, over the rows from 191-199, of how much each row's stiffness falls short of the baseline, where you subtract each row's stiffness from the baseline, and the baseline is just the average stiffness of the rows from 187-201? -4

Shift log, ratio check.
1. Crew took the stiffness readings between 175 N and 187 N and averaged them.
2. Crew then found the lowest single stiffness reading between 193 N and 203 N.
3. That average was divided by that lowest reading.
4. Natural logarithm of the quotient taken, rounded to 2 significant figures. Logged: 0.061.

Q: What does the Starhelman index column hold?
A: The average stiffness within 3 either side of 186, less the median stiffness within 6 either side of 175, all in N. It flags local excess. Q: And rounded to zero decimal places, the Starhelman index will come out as 12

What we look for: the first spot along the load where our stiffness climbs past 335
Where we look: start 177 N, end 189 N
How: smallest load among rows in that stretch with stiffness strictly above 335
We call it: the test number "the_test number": 178.0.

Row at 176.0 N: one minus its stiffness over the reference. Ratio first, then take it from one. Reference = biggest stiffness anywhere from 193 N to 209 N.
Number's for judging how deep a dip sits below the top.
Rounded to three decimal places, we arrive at 0.085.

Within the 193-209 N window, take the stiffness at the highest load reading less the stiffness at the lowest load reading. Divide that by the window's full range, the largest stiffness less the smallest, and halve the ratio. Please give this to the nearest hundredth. -0.20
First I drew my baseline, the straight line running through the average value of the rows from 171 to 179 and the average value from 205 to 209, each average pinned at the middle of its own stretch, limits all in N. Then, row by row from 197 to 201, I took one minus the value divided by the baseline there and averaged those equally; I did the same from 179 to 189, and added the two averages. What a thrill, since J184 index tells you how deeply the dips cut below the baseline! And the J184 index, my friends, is -0.103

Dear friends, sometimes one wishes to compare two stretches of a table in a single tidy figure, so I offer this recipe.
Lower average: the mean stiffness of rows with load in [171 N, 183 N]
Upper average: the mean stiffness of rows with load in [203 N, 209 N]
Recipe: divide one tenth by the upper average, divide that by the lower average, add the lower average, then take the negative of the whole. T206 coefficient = -334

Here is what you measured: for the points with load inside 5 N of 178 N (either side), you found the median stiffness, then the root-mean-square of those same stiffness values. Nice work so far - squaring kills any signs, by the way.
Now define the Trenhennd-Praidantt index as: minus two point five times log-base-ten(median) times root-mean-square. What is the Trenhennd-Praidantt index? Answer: -2112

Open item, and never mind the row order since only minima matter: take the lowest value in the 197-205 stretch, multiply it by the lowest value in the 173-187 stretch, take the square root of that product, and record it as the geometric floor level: 318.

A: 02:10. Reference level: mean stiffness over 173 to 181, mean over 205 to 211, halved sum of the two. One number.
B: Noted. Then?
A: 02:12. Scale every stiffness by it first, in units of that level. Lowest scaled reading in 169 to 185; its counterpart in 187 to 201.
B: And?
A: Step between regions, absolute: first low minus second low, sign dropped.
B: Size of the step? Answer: 0.01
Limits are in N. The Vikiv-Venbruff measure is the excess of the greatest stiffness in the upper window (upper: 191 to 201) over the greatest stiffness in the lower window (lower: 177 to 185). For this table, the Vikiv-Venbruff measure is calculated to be -4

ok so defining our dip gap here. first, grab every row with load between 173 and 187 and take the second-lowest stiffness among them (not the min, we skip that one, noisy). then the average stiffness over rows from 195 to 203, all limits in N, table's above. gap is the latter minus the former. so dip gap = 13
